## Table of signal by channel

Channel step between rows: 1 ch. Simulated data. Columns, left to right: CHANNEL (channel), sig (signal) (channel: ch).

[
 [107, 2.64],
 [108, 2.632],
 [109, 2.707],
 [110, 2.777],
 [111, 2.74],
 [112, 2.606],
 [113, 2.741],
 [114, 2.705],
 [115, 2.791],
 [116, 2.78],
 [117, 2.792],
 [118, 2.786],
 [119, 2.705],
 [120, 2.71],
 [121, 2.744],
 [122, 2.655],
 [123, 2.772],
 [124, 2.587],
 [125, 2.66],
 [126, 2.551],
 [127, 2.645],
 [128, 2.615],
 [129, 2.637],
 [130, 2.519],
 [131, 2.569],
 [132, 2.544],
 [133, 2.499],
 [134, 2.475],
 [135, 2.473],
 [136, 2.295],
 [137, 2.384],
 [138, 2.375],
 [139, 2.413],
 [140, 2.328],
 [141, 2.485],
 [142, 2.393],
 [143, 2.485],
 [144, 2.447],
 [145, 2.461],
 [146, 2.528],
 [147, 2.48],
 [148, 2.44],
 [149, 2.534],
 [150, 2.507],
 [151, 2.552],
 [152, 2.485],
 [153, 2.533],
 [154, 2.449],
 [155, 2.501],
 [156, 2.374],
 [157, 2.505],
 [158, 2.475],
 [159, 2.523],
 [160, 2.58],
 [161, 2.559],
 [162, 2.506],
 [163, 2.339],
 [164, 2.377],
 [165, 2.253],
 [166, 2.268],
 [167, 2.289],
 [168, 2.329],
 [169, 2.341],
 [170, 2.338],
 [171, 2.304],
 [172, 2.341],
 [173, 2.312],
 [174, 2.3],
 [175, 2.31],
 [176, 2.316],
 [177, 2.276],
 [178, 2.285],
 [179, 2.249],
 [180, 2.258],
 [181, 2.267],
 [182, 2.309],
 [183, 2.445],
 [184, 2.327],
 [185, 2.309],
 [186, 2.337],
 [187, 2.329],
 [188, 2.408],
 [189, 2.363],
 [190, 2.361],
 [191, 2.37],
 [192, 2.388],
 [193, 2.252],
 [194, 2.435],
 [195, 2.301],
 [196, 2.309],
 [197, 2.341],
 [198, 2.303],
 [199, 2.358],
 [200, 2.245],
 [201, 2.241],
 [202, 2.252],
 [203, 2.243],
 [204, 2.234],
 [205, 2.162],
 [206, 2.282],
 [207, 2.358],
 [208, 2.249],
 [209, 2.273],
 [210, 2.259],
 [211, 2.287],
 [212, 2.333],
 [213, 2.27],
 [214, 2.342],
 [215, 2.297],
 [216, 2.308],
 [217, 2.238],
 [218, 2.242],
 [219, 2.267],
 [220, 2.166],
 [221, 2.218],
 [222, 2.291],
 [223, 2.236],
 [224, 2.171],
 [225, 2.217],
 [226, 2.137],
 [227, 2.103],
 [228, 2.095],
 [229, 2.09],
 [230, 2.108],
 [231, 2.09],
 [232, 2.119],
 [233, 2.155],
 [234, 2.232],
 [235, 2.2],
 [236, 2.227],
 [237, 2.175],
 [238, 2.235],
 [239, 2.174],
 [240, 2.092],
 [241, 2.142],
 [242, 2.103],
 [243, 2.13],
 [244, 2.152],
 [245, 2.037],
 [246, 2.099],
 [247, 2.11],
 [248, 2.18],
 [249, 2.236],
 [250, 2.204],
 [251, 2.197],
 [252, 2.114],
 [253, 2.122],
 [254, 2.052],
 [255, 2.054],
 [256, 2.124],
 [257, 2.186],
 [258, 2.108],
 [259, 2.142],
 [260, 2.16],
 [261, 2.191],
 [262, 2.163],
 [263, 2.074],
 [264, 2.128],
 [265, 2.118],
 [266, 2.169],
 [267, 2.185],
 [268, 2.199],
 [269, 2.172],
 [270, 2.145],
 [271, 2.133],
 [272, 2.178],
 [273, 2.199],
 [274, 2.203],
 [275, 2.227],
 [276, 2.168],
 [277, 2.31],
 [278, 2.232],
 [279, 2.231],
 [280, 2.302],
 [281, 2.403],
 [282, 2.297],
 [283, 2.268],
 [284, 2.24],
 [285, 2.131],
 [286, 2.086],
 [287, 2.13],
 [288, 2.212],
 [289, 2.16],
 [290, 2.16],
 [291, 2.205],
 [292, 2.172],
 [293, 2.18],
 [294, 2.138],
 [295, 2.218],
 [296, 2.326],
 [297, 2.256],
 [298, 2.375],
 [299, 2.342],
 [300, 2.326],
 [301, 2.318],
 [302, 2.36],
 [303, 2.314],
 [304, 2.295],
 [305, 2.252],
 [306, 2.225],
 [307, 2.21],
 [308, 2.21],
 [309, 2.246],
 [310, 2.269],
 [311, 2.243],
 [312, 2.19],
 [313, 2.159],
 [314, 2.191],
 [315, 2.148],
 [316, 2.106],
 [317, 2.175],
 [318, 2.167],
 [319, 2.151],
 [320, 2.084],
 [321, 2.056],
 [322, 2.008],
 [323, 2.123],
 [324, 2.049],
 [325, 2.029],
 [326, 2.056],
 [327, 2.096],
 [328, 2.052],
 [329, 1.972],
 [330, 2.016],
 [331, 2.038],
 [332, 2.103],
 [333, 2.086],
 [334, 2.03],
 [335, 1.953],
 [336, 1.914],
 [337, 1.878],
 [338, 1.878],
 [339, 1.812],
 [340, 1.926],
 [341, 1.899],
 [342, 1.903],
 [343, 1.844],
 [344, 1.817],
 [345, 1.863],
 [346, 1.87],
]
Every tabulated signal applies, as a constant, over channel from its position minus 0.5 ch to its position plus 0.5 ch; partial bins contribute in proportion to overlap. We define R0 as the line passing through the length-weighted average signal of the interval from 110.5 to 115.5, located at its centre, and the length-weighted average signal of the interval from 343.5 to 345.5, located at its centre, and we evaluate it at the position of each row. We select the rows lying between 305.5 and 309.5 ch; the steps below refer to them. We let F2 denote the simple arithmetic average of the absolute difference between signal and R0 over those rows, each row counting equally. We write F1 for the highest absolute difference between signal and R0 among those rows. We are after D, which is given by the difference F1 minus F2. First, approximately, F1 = 0.27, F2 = 0.24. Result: 0.029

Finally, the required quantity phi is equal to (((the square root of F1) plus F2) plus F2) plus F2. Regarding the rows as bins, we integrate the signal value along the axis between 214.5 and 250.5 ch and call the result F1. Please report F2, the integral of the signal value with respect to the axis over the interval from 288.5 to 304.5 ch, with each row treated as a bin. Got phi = 117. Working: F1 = 78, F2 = 36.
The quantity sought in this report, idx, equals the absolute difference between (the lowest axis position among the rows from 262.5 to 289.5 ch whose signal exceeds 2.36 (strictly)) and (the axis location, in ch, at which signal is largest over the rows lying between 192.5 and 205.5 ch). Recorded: 87 ch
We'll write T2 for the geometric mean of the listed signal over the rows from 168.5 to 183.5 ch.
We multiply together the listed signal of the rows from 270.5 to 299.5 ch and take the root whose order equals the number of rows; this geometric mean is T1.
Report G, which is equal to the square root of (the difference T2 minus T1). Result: 0.30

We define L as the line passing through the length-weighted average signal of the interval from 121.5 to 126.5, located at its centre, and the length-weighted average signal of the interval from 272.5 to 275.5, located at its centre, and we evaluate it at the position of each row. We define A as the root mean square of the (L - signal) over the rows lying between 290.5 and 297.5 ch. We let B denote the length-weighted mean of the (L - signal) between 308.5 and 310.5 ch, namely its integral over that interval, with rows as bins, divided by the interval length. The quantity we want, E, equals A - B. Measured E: 0.24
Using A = 0.087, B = -0.15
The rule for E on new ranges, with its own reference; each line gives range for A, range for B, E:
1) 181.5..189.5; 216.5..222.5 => -0.01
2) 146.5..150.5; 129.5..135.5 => -0.02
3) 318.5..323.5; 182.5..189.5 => -0.06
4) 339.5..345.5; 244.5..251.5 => 0.01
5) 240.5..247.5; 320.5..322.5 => 0.15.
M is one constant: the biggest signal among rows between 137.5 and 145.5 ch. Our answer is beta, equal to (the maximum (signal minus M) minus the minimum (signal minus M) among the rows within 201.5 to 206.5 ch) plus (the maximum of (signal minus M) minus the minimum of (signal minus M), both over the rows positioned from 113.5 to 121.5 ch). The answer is 0.21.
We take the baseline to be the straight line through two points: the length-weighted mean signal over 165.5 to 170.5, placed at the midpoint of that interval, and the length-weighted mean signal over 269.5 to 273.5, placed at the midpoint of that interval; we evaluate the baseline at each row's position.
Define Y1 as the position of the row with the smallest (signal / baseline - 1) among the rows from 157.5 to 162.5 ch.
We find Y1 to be 158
